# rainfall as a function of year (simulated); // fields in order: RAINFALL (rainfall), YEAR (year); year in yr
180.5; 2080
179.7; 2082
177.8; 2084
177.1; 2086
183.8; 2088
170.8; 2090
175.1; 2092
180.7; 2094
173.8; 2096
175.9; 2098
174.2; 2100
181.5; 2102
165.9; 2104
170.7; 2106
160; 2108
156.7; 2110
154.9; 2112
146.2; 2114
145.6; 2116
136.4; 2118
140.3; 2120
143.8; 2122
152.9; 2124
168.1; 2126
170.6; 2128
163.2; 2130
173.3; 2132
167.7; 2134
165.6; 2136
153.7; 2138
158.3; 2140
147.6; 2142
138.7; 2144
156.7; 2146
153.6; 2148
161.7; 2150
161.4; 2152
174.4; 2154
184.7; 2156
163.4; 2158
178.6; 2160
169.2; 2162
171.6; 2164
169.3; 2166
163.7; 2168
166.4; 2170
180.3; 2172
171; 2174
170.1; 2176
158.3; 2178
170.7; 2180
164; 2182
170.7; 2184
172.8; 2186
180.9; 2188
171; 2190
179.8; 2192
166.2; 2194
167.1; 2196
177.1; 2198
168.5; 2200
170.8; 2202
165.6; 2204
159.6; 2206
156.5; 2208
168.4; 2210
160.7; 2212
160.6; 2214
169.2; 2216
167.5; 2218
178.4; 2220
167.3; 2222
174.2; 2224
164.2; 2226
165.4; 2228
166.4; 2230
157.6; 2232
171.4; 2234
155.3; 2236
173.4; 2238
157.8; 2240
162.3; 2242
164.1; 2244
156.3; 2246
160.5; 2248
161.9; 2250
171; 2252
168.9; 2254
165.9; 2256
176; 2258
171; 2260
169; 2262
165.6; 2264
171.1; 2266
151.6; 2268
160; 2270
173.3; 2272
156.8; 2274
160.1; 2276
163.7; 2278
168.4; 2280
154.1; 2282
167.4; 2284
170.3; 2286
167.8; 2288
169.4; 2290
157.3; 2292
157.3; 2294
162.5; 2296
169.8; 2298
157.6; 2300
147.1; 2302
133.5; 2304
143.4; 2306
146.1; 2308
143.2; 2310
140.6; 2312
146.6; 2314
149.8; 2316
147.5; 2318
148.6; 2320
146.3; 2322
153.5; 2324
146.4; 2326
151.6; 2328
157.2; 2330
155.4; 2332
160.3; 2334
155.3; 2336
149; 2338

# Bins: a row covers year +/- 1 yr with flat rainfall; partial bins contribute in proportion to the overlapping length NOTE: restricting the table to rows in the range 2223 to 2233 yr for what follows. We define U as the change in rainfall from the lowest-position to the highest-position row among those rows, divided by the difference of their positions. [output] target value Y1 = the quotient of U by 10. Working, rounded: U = -2.1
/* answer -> -0.21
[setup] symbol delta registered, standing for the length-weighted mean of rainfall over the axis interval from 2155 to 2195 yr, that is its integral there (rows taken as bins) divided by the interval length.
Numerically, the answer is 171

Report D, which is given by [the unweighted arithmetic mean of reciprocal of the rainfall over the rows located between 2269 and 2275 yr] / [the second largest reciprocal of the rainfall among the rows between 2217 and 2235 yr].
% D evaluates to 1.007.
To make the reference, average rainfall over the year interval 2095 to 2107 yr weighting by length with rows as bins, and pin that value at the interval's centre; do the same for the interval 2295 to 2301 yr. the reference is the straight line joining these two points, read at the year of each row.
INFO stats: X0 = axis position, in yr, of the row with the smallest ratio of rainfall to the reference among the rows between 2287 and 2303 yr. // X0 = 2302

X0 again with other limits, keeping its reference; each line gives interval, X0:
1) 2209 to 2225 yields 2212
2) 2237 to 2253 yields 2246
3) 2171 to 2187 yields 2178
